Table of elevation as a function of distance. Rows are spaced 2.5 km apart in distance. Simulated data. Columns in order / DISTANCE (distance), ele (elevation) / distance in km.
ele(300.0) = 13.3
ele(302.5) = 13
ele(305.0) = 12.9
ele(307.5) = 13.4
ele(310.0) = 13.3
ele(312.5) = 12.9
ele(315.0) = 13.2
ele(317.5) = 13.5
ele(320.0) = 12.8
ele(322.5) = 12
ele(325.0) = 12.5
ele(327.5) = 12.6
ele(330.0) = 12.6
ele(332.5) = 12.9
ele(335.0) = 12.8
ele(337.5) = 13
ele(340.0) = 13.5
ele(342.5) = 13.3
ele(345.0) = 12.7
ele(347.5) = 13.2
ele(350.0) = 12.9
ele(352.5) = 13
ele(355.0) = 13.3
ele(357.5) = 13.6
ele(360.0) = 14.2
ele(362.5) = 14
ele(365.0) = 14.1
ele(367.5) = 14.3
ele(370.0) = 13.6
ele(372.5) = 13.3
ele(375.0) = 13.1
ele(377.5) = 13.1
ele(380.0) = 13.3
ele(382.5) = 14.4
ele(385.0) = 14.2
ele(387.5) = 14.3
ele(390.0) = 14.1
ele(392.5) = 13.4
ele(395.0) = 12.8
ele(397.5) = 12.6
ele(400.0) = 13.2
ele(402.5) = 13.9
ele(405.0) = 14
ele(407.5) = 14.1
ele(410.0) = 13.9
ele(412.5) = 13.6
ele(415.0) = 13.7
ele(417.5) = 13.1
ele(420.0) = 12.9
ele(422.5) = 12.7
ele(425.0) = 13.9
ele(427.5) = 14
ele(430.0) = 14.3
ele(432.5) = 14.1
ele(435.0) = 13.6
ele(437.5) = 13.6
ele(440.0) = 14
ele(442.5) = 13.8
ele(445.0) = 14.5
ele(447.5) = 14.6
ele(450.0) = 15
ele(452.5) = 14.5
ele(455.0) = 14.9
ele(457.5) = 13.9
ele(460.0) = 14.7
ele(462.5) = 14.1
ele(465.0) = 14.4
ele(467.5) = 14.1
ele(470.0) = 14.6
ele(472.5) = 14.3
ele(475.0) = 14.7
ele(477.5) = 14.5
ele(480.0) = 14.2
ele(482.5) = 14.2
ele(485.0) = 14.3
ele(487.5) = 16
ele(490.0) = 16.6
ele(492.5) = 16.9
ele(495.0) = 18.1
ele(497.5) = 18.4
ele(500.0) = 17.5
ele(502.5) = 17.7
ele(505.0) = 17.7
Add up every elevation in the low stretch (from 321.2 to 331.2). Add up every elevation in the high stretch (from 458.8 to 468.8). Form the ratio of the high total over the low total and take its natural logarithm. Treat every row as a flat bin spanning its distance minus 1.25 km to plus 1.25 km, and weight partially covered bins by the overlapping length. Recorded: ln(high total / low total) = 0.14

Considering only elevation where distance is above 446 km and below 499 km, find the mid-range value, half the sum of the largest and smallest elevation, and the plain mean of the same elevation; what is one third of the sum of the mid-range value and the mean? 10.4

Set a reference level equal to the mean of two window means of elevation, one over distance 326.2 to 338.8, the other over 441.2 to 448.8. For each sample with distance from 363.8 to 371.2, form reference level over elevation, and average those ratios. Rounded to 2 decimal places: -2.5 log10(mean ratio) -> 0.04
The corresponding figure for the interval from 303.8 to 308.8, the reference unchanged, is -0.03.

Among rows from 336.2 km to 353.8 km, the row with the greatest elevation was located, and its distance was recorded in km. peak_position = 340.0 km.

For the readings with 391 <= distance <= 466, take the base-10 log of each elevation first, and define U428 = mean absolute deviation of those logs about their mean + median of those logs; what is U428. 1.16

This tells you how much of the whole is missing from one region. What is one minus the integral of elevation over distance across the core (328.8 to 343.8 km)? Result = -194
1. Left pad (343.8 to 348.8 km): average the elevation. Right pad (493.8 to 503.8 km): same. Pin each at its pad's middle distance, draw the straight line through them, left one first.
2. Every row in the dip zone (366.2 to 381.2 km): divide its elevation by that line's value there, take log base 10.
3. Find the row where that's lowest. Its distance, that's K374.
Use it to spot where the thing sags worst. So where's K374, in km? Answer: 377.5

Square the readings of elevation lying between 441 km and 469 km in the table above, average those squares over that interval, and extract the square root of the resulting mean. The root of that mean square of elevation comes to 14.4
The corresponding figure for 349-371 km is 13.7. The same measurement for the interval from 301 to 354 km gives 13.0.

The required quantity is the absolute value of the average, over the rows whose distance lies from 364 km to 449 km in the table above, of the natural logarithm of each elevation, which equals 2.62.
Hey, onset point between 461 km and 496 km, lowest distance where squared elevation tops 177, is 462.5 km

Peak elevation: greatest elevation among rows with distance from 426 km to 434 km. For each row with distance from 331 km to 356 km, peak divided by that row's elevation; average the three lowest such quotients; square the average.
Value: 1.14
